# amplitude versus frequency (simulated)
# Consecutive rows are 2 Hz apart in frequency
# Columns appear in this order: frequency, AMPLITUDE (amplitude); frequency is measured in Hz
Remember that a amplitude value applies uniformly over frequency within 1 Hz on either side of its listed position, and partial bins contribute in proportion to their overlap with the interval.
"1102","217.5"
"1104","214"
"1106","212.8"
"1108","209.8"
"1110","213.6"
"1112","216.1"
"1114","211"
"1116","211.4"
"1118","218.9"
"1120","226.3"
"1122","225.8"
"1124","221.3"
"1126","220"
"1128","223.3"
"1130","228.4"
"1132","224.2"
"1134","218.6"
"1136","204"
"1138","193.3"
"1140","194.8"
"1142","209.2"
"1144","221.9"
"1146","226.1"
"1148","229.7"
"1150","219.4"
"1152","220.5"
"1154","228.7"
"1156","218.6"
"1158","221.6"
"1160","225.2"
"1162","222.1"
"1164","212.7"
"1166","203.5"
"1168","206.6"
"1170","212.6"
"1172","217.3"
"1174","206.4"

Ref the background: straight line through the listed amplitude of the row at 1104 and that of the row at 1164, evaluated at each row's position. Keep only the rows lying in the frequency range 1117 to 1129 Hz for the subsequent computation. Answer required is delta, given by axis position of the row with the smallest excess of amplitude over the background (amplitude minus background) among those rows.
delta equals 1118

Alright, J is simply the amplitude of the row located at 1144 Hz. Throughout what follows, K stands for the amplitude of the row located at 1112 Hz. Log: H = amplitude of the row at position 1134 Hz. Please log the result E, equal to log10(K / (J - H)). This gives 1.82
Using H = 218.6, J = 221.9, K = 216.1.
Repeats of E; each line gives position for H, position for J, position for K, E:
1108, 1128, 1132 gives 1.22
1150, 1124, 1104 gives 2.05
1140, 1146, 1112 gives 0.84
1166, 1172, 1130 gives 1.22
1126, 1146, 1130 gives 1.57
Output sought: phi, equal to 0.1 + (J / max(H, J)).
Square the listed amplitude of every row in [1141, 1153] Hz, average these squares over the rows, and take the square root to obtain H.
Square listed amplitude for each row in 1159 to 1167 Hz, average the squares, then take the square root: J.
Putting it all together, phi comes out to 1.077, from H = 221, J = 216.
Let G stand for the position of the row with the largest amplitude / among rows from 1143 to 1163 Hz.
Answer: 1148 Hz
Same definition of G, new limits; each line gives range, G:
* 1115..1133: 1130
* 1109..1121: 1120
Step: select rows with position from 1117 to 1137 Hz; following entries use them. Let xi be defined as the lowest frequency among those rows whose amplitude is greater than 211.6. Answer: 1118 Hz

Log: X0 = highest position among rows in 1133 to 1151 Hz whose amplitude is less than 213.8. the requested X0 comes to 1142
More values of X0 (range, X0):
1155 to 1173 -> 1170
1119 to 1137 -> 1136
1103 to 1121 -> 1116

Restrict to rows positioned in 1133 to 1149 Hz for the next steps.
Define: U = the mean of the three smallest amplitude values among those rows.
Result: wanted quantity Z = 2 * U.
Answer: 395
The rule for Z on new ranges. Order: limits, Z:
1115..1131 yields 434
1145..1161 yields 439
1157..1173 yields 415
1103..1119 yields 421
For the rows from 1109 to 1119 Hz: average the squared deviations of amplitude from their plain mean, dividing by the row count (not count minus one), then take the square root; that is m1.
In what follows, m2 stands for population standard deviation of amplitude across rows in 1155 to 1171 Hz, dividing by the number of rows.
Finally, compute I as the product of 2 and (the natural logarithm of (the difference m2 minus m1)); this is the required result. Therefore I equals 2.9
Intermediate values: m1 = 3.0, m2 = 7.3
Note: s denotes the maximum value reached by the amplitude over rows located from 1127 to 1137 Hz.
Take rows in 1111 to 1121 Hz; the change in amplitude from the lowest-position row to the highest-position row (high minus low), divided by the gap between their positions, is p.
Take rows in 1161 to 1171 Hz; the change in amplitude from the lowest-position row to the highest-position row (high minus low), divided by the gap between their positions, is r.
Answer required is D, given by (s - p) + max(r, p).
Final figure 228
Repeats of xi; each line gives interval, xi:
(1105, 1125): 1106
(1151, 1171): 1152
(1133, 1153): 1134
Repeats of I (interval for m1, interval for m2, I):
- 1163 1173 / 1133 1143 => 3.0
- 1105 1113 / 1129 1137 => 3.9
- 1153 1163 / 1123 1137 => 2.6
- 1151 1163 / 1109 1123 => 1.9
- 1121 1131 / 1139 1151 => 4.3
